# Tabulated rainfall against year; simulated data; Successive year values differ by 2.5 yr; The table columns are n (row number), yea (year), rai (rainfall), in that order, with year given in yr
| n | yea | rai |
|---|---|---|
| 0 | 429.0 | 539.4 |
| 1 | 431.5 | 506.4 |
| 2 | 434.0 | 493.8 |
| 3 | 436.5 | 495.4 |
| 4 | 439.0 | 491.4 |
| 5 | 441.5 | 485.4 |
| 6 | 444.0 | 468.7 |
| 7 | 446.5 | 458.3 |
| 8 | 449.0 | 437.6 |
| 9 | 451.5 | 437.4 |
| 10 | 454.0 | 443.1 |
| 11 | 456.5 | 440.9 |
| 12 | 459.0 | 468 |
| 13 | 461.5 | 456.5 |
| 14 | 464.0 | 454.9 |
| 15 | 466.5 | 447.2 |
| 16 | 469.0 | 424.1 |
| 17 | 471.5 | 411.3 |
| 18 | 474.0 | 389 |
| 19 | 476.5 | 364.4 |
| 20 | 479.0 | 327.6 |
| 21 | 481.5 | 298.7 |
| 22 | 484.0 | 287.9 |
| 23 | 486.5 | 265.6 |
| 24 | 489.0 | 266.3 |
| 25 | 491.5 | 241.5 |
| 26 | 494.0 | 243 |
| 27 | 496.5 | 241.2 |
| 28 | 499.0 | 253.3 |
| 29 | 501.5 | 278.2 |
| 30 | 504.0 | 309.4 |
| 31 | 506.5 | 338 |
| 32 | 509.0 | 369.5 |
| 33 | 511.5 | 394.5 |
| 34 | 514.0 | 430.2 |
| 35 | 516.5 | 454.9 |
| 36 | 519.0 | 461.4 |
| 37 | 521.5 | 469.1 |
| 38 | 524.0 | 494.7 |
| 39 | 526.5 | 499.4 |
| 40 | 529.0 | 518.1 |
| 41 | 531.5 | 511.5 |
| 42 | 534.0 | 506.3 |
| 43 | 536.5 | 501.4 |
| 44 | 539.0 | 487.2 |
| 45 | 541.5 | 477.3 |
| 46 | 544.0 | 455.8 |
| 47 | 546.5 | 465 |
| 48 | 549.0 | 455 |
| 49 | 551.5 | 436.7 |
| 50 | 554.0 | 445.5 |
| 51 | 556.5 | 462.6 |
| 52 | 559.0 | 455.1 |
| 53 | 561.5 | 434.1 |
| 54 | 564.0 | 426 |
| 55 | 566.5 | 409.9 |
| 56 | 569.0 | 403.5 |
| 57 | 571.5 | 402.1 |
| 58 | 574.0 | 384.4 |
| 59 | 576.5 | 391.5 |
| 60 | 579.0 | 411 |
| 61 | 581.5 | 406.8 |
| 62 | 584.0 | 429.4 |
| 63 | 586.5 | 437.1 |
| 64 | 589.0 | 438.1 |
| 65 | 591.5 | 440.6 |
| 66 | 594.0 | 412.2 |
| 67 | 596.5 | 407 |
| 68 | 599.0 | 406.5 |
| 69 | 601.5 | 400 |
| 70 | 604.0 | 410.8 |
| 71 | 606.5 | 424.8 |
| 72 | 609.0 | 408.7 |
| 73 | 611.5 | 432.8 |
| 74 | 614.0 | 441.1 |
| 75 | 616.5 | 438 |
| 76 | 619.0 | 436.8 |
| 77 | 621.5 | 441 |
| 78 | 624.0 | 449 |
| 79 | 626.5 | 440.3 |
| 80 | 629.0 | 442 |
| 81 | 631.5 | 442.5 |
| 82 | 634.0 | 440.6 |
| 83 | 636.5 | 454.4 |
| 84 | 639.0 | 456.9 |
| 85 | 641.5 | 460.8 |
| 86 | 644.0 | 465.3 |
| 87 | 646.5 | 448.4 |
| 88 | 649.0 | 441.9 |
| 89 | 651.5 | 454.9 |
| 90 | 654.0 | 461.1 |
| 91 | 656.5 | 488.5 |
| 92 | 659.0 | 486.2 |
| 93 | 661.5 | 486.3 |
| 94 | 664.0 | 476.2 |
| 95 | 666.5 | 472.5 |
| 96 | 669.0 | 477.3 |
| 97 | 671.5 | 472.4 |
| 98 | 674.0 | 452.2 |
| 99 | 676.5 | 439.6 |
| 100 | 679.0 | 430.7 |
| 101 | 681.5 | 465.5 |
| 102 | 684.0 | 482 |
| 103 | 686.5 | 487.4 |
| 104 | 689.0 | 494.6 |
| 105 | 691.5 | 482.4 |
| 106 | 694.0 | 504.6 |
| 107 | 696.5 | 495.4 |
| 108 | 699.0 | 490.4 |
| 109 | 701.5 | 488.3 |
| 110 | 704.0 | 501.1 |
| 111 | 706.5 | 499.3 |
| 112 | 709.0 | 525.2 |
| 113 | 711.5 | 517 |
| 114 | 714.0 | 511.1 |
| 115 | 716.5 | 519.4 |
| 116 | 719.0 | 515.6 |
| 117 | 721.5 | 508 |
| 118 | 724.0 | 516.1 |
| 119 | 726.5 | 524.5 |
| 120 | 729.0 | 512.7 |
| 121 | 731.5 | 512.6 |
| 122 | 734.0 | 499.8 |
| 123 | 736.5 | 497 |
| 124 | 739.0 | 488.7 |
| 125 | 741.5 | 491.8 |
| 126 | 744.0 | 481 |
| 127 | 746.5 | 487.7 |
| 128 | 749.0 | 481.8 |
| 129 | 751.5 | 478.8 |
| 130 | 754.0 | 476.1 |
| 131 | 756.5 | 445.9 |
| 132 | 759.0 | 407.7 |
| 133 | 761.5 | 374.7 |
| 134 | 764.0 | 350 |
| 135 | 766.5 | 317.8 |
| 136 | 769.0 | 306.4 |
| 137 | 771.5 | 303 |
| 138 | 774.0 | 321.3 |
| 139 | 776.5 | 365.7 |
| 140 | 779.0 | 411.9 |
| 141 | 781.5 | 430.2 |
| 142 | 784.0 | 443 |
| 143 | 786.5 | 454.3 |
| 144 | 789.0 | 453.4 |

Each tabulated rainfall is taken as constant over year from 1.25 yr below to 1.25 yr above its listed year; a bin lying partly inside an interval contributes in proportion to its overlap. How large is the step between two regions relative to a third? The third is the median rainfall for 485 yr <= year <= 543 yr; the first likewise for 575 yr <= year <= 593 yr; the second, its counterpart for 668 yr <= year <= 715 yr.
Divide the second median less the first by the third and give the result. 0.14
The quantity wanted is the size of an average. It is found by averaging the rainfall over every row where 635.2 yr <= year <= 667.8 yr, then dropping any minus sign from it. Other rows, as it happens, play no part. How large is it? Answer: 466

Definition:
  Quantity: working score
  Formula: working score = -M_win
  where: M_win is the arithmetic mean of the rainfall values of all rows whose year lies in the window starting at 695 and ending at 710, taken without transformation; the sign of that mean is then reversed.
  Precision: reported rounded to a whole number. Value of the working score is -500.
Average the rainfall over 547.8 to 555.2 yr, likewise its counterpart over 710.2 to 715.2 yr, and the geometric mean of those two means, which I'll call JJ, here 479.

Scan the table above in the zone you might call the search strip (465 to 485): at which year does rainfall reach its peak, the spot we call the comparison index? 466.5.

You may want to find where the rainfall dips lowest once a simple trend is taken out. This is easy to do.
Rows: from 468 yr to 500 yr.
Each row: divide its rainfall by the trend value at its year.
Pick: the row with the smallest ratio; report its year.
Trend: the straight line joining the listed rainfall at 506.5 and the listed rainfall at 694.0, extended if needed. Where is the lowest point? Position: 496.5 yr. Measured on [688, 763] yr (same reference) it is 761.5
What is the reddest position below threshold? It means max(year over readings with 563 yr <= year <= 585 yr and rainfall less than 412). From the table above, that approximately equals 581.5 yr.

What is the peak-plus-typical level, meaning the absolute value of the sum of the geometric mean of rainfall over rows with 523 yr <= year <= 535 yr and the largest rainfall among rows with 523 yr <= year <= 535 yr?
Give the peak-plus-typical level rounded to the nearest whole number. 1024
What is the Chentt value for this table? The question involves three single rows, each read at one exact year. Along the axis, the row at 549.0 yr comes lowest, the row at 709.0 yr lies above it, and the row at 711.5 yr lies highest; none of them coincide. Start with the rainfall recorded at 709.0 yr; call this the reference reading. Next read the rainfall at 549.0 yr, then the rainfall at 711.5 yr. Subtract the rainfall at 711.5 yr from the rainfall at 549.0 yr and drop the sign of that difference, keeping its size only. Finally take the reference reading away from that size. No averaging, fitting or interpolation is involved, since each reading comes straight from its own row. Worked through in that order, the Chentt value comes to -463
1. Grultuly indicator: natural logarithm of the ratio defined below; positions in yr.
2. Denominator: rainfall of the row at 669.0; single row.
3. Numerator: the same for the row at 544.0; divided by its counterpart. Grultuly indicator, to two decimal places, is -0.05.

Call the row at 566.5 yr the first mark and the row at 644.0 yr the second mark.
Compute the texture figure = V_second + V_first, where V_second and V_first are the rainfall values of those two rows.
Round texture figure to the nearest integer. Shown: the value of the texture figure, 875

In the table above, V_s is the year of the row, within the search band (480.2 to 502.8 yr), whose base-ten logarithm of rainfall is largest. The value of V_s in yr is 481.5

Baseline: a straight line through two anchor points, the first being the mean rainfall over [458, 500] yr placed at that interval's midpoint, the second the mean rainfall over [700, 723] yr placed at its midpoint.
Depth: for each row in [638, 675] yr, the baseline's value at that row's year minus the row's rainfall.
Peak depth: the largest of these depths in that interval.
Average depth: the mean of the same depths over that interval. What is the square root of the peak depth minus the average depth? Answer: 5.2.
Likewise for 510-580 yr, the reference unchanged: 9.4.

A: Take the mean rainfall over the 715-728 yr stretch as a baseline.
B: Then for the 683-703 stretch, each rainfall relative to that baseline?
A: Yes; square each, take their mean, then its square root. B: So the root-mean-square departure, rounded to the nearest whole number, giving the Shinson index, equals 27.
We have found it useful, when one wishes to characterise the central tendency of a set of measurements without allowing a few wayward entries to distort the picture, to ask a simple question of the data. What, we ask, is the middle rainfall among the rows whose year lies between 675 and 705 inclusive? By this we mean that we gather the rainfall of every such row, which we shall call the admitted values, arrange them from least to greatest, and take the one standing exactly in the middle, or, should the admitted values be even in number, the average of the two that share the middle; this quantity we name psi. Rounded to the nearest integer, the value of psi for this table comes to 488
